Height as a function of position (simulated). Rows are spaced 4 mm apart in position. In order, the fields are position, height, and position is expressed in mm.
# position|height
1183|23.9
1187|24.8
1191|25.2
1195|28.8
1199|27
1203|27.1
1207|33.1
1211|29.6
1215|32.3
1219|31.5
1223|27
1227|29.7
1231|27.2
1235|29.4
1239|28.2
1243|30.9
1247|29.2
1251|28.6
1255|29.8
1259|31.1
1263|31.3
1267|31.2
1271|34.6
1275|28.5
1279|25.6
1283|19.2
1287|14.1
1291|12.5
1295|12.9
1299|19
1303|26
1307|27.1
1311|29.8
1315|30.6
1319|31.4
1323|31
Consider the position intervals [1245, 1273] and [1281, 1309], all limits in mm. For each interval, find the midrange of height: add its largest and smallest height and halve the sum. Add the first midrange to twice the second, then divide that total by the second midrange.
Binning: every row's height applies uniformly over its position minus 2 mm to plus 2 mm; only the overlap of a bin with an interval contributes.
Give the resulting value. 3.6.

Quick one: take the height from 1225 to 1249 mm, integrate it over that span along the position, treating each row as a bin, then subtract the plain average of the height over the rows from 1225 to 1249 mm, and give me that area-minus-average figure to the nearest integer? 669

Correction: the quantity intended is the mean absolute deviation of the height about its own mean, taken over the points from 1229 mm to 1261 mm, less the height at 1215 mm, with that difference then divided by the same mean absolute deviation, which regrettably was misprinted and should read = -31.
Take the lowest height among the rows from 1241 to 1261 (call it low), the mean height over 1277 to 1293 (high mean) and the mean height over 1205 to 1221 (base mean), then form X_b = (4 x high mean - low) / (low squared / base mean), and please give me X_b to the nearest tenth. 1.7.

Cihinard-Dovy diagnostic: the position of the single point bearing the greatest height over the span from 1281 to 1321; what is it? 1319 mm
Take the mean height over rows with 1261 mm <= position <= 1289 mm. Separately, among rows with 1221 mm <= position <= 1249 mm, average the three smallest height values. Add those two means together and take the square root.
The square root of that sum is 7.34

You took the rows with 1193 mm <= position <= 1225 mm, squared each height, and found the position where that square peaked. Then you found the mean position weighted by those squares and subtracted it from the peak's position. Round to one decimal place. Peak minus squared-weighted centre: -2.4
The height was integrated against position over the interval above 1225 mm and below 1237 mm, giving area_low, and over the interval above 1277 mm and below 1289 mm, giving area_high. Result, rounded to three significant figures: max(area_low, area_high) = 345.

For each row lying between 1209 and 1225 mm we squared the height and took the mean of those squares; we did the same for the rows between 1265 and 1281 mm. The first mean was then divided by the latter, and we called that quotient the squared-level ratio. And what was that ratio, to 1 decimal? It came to 1.0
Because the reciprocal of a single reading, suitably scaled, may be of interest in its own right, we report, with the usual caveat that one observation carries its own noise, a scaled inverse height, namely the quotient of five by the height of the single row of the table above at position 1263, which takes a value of 0.160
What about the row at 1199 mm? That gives 0.185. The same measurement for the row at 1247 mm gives 0.171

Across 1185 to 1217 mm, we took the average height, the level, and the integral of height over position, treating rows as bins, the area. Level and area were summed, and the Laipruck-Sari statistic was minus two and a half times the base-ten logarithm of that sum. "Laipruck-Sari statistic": -7.43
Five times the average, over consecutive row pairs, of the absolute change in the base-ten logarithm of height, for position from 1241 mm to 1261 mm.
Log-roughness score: 0.087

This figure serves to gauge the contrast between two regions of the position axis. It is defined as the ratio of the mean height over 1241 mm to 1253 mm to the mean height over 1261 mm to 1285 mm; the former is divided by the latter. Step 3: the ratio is 1.04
